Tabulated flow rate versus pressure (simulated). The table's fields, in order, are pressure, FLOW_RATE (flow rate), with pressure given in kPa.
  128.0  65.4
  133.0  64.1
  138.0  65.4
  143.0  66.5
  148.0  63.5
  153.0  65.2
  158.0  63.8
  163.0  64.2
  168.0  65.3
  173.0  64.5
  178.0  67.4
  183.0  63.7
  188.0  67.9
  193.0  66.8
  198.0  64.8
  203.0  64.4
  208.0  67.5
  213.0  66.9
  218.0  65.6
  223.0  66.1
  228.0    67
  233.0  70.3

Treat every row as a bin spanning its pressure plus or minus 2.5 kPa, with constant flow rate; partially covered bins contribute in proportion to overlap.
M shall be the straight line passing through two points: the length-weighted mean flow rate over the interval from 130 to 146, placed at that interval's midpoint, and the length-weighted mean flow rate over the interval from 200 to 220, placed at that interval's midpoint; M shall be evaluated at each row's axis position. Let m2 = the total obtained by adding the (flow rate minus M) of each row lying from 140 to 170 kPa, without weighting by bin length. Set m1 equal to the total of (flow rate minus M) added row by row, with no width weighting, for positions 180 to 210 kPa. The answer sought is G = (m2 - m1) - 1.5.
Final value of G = -5.4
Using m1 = -0.41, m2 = -4.3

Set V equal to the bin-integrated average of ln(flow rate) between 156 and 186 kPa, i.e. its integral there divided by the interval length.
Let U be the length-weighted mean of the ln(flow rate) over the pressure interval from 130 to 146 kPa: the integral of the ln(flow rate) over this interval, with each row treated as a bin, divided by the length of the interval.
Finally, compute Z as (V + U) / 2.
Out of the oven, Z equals 4.18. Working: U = 4.18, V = 4.17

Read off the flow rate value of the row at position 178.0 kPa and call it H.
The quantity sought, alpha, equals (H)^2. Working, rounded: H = 67.4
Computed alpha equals 4543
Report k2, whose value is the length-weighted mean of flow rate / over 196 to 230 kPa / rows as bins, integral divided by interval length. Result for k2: 66.0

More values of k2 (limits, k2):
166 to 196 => 65.9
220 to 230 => 66.5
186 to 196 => 67.2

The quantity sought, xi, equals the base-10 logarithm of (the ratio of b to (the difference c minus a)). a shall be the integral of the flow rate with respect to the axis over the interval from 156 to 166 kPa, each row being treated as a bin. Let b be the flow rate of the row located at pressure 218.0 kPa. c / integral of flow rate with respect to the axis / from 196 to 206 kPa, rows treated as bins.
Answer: 1.00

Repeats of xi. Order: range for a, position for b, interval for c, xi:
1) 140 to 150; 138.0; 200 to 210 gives 0.96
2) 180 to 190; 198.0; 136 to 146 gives 1.91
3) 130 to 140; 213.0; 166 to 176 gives 1.42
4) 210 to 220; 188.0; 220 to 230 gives 1.70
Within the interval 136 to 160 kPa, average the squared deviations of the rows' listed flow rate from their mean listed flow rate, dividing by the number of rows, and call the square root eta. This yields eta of 1.10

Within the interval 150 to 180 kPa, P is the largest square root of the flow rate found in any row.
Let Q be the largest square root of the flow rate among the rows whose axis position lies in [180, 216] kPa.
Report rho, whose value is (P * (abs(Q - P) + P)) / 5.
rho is 13.5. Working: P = 8.210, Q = 8.24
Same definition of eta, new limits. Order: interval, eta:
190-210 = 1.31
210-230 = 0.58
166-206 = 1.46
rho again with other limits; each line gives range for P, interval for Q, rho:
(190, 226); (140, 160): 13.6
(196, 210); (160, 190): 13.5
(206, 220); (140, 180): 13.5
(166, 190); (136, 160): 13.7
